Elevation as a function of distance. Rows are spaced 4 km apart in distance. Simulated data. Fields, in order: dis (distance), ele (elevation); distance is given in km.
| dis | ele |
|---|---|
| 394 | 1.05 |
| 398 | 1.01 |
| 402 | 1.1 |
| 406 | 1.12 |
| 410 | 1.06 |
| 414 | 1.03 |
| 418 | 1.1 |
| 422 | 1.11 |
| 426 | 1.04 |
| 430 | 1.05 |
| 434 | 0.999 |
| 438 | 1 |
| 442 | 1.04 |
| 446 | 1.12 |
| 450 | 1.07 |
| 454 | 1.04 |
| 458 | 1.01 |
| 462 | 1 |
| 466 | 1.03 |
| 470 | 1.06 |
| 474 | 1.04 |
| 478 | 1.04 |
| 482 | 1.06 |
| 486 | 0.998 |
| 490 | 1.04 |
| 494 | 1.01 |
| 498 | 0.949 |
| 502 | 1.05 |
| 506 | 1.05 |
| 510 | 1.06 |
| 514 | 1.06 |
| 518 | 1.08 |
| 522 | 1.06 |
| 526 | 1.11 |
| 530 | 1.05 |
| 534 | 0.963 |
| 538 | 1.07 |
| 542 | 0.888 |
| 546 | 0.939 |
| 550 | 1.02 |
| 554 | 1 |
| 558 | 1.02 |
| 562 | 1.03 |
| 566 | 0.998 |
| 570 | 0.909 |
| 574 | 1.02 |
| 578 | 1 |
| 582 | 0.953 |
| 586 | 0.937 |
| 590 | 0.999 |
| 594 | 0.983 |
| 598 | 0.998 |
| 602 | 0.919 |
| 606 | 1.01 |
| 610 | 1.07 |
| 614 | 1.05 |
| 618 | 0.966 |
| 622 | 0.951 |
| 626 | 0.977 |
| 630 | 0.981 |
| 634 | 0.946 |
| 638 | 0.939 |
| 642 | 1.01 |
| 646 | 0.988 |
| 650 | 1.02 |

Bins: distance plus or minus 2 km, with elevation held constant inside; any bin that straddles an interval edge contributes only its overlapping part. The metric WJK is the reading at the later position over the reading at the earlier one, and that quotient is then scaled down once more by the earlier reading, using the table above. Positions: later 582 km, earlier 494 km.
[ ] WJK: 0.93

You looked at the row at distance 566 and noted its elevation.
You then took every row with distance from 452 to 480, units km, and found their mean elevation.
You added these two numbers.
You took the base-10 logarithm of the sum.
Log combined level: 0.307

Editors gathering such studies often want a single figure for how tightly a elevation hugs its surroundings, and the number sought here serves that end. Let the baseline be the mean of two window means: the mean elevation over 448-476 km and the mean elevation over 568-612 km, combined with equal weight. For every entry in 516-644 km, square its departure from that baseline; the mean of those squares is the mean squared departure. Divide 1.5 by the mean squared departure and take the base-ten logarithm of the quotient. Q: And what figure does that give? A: 2.71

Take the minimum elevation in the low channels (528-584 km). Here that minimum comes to 0.888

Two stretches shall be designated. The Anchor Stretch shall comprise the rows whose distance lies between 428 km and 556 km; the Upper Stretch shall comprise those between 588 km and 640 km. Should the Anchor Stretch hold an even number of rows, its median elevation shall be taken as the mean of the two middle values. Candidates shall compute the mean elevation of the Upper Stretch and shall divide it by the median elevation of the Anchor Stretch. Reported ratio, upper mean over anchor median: 0.946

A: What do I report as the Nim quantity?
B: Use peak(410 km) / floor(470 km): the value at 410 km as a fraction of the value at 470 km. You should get 1.00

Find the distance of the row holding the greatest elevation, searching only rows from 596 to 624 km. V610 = 610 km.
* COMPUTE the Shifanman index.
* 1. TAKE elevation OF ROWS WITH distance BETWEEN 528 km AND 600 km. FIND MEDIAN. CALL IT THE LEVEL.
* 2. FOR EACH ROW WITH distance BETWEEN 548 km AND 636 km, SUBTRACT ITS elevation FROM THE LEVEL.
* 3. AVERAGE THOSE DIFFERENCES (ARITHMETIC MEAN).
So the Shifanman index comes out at 0.010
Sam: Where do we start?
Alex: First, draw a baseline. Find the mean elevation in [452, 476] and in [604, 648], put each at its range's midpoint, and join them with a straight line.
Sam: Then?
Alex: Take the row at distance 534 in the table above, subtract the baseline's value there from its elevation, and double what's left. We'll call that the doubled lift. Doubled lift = -0.10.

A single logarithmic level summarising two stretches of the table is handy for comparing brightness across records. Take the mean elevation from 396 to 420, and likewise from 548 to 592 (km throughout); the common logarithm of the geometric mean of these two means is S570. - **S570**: 0.012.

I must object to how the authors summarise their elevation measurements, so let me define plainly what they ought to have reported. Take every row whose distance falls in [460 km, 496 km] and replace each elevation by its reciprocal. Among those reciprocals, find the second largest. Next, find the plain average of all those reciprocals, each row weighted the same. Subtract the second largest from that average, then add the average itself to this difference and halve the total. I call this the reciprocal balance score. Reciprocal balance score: 0.470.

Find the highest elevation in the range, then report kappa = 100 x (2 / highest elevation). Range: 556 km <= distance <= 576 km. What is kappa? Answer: 194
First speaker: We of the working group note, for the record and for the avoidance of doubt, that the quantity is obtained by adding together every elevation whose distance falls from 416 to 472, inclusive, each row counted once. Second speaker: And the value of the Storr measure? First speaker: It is 15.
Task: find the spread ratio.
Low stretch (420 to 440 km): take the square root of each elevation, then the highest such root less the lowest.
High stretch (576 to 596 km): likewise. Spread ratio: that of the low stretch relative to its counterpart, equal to 1.7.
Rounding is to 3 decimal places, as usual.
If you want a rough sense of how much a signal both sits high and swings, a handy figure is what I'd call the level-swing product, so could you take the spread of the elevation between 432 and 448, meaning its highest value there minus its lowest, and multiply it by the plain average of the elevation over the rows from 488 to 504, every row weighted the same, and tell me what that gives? 0.122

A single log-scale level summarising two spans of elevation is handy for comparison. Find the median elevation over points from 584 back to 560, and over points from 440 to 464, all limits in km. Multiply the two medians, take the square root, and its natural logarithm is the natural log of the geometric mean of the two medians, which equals 0.019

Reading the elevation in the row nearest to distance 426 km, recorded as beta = 1.04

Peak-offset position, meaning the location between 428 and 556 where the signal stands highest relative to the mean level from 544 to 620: 446 km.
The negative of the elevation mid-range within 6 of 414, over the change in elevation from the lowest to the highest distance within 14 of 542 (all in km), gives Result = 21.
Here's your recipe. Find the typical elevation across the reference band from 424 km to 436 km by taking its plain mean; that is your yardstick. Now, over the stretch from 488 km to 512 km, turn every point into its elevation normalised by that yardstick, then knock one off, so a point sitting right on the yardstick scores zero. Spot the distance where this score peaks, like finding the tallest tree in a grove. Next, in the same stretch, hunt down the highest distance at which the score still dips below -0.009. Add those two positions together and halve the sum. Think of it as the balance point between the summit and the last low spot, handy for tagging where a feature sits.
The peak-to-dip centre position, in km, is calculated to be 504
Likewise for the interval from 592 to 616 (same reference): 608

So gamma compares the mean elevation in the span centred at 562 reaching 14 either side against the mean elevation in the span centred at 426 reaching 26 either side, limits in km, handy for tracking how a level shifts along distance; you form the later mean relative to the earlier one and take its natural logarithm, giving -0.06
